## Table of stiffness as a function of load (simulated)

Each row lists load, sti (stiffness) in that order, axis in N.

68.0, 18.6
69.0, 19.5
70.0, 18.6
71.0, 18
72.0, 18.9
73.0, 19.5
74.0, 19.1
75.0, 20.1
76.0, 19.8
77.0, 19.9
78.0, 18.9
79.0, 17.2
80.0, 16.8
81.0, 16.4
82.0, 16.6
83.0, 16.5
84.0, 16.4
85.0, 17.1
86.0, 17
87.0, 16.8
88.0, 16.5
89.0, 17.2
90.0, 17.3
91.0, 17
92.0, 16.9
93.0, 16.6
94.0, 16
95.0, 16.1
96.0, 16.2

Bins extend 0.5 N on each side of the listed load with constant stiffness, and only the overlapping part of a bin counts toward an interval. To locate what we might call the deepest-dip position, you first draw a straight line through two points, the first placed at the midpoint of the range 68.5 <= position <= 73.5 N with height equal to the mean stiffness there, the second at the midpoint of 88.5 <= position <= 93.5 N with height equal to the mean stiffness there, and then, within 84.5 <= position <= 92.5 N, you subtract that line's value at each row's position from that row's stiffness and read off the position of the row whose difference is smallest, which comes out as 88.0 N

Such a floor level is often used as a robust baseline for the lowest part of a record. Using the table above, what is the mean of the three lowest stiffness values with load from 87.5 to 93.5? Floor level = 16.7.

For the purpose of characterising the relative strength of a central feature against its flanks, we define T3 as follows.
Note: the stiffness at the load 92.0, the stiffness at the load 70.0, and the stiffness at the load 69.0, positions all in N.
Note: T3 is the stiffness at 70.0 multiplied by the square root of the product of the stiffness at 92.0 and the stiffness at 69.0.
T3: 338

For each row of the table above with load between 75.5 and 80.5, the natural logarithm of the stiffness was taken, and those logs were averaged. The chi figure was 2.92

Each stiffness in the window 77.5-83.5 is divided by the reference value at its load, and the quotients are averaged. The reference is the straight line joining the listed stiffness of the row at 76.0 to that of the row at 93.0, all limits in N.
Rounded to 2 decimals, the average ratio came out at 0.90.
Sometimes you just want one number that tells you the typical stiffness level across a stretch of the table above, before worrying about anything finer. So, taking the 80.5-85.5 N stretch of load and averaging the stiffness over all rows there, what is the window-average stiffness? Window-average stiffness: 16.6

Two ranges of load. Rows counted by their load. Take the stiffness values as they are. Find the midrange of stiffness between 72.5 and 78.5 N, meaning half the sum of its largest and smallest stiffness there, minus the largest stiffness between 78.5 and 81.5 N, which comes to 2.3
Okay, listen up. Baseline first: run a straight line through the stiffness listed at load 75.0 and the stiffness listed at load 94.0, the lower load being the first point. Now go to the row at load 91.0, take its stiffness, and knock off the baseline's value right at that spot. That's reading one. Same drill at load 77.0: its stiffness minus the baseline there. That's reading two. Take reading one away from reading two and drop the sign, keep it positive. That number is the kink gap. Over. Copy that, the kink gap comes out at 0.1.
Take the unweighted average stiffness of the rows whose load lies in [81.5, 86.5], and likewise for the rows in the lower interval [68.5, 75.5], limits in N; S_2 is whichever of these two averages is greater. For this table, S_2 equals 19.1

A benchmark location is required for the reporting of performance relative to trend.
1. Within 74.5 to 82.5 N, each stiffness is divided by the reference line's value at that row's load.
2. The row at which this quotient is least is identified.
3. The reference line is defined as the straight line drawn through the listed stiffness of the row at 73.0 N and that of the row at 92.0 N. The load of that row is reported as 81.0 N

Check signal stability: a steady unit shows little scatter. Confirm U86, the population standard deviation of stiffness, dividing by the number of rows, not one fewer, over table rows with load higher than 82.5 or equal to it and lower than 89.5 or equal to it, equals 0.30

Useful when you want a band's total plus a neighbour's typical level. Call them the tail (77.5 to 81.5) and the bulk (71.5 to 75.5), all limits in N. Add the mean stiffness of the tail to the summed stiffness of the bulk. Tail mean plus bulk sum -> 94.9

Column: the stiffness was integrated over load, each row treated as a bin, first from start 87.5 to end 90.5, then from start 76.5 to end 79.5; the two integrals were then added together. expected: 107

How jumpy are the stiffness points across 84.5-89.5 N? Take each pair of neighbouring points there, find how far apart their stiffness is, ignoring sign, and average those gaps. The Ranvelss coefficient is 0.325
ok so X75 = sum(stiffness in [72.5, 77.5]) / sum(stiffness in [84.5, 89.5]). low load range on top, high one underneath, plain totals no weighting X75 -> 1.16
